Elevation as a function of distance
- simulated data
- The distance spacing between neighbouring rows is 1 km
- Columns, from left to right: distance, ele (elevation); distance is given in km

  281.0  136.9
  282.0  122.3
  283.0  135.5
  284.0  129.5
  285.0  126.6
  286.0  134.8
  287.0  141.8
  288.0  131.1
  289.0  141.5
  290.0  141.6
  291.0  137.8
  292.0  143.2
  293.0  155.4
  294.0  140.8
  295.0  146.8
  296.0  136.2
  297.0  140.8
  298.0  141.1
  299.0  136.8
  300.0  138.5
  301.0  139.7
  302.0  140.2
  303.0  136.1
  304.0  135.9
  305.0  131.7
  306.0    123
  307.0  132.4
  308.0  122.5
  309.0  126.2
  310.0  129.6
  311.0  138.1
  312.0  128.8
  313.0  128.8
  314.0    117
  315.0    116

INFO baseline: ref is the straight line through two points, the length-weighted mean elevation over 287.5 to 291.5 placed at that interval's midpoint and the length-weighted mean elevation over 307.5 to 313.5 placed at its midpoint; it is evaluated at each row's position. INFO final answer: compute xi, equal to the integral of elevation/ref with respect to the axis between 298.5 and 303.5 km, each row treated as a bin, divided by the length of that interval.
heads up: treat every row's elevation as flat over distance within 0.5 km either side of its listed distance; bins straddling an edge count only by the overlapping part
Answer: 1.04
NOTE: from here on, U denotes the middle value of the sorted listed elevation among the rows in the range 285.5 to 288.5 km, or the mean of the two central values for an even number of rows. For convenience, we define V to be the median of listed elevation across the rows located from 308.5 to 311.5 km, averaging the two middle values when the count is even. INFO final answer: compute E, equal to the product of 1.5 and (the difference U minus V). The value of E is 8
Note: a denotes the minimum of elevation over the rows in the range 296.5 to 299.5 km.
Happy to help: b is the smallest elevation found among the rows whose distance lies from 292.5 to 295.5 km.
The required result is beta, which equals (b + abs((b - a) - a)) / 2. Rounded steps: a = 136.8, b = 140.8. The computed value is 137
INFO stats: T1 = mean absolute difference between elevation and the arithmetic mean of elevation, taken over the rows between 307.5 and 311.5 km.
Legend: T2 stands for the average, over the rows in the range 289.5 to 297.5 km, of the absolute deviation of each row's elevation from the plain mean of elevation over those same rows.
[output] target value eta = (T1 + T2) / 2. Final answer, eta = 4.5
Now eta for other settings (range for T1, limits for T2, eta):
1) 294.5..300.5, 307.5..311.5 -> 3.8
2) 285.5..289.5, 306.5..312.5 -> 4.1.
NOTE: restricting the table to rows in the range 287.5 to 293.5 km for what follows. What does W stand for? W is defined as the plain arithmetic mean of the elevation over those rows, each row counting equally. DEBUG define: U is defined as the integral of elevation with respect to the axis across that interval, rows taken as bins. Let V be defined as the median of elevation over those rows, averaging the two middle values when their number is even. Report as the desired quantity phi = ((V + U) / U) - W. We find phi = -141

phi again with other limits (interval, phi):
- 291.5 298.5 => -142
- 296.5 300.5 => -138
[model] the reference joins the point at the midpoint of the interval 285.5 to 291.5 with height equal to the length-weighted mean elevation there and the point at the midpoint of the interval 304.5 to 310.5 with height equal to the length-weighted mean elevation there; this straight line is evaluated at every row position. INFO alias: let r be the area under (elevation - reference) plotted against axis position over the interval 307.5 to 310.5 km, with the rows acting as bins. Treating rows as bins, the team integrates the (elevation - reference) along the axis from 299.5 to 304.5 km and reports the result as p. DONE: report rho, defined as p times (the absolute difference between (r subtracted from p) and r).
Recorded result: 1535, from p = 37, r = -2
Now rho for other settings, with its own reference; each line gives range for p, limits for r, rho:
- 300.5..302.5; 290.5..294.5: 892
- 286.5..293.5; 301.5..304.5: 394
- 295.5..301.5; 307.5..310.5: 1570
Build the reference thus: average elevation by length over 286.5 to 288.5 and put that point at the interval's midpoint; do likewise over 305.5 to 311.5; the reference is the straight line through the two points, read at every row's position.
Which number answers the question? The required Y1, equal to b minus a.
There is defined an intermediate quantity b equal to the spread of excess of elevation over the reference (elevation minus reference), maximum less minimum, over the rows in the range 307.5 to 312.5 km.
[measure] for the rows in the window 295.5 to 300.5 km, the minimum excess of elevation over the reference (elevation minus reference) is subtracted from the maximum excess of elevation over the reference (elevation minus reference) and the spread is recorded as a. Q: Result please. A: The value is 11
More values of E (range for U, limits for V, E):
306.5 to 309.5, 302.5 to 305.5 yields -15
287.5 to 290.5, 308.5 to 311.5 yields 18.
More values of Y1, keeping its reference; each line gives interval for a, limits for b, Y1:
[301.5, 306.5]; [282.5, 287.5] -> 0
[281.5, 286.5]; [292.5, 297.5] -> 4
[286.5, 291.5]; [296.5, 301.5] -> -7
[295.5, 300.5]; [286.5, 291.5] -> 6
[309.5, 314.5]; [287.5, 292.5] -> -6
